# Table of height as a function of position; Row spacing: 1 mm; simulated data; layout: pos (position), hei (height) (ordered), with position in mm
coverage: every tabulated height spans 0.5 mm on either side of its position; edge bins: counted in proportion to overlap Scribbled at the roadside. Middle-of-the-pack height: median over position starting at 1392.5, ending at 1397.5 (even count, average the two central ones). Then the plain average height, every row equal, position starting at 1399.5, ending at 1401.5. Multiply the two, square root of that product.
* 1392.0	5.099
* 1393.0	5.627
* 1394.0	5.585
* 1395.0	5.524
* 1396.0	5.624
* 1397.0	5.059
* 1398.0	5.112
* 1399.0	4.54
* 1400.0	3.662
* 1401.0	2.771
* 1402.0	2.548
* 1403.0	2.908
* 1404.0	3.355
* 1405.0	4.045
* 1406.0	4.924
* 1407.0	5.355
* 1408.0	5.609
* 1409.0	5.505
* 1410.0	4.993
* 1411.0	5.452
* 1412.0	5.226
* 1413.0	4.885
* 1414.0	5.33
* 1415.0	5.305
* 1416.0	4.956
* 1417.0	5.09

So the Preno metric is 4.24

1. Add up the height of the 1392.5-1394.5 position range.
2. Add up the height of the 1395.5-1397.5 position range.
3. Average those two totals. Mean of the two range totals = 10.9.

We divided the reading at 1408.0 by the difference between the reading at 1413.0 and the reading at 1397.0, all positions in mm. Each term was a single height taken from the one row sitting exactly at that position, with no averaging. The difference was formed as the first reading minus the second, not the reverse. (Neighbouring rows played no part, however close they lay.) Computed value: -32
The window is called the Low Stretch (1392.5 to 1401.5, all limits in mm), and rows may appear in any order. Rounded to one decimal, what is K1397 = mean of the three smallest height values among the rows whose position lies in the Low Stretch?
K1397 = 3.7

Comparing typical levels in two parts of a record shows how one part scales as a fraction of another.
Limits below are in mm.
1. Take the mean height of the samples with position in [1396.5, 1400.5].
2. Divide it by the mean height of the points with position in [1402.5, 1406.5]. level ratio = 1.21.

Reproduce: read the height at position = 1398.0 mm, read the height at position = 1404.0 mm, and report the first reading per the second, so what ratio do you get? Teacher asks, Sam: 1.52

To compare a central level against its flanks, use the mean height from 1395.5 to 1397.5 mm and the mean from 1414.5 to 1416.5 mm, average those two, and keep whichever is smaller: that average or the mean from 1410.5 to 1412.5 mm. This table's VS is 5.2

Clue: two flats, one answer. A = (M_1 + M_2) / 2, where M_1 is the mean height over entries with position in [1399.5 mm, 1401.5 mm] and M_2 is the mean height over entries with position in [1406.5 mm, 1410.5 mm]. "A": 4.29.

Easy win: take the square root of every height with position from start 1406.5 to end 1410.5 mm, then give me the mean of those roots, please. 2.32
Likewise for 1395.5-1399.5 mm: 2.25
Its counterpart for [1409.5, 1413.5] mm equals 2.27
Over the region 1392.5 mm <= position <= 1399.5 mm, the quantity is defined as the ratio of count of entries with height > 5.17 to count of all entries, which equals 0.57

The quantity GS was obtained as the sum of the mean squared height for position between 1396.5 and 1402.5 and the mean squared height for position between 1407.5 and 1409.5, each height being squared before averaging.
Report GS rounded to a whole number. 48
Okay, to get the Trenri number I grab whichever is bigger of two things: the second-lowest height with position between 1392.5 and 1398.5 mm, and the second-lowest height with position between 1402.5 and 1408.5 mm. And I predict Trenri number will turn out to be 5.11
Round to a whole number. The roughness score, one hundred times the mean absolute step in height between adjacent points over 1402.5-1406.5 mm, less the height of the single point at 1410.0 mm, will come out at 62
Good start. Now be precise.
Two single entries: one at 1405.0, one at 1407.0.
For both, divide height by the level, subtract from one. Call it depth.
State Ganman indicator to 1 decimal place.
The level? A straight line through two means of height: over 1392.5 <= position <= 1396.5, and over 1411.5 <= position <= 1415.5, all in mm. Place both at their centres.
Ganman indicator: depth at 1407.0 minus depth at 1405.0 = -0.3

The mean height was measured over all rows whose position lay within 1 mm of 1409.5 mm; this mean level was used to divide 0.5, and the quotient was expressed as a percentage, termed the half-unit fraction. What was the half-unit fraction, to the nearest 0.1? 9.5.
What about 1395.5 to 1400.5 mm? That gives 10.4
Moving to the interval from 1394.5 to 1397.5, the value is 9.3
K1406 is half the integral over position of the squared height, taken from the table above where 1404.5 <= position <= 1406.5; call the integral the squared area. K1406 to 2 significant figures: 20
